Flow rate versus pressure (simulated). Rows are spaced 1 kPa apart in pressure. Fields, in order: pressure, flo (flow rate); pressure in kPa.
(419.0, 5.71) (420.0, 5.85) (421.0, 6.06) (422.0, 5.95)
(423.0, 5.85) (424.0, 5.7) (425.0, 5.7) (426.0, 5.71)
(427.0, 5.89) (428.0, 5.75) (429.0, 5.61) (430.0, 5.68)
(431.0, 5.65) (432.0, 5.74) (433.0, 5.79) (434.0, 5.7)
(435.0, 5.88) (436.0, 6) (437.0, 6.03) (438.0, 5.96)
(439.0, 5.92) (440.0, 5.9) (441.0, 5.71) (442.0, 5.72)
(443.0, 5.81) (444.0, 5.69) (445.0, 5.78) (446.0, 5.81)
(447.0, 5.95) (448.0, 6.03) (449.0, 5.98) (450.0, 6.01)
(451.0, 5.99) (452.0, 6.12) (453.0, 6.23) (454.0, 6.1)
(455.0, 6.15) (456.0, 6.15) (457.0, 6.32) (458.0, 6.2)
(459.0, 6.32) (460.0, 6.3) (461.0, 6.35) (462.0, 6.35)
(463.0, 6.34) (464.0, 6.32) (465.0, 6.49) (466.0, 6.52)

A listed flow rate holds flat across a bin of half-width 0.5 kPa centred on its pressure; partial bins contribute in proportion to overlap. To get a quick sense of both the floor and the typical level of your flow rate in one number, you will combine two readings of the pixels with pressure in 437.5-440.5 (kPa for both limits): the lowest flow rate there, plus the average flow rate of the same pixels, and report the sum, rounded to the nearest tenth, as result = 11.8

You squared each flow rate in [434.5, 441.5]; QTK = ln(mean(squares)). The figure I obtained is 3.56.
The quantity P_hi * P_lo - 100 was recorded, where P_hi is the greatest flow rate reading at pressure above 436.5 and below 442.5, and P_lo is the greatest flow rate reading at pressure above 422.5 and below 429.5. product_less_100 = -64.5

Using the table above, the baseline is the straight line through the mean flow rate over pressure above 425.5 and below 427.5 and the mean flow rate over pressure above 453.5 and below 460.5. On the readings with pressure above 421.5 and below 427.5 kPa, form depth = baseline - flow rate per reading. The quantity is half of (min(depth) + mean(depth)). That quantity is -0.12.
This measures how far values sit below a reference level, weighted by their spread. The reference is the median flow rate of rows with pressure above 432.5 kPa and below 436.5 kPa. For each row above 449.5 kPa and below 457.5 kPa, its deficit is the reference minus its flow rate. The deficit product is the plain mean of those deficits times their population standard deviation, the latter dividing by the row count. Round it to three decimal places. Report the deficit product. -0.030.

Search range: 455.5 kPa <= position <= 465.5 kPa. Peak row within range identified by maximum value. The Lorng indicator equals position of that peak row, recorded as 465.0 kPa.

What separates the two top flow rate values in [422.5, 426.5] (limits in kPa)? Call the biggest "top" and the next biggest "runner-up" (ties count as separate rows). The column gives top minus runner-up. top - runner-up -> 0.140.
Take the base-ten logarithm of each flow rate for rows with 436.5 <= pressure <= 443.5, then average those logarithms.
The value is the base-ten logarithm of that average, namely -0.115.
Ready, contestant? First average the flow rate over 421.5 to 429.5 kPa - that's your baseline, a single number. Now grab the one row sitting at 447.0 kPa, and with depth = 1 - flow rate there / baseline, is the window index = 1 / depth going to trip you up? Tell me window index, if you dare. -32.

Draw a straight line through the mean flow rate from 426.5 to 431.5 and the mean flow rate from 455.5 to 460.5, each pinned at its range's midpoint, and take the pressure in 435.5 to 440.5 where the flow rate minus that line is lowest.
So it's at 440.0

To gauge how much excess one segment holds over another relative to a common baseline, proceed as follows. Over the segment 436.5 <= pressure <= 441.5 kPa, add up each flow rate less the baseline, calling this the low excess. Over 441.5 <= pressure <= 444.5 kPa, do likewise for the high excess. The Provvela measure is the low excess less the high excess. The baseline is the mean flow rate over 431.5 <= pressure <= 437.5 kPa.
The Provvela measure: 0.6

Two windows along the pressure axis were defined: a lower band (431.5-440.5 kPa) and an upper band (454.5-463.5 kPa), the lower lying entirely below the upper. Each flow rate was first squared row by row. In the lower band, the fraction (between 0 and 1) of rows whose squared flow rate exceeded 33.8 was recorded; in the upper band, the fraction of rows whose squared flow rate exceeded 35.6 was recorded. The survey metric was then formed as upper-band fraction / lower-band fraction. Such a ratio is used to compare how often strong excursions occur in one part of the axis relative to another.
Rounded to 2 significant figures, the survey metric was 1.5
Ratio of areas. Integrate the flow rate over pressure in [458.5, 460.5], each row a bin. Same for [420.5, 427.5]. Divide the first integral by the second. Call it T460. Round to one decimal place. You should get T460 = 0.3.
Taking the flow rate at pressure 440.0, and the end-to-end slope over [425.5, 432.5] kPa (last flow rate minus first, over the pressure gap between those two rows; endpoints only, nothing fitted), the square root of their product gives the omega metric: 0.17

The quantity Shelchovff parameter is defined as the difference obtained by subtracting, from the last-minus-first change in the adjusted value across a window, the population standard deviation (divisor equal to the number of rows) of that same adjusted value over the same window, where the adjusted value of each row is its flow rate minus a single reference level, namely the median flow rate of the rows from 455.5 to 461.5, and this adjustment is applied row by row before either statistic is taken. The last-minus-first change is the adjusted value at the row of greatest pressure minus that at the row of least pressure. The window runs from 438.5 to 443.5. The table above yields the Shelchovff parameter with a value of -0.2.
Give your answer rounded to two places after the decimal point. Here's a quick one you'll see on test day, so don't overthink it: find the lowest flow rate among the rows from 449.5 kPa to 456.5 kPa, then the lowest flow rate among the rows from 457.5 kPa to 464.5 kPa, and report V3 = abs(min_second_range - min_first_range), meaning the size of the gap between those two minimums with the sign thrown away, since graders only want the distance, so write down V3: 0.21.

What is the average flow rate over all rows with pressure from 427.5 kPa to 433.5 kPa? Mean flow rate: 5.70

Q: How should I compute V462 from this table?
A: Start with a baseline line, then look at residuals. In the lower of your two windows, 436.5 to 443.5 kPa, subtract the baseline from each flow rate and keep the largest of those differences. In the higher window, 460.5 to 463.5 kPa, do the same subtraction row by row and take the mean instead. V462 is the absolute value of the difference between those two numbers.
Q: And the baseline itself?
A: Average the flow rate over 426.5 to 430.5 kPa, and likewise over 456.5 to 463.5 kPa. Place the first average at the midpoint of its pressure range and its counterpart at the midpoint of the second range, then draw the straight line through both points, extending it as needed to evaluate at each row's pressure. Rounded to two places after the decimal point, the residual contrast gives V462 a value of 0.14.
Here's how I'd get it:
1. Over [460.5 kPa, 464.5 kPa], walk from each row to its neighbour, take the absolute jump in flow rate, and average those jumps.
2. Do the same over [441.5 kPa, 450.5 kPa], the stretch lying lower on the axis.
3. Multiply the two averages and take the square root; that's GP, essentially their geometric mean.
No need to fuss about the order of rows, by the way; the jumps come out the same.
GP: 0.028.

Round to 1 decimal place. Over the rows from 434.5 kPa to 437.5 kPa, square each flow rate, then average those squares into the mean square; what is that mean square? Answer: 35.6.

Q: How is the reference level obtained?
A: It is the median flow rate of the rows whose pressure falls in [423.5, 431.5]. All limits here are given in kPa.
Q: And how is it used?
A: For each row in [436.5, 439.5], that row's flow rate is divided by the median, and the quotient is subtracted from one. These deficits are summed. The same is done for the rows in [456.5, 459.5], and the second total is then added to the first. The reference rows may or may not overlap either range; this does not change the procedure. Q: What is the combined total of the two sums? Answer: -0.45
